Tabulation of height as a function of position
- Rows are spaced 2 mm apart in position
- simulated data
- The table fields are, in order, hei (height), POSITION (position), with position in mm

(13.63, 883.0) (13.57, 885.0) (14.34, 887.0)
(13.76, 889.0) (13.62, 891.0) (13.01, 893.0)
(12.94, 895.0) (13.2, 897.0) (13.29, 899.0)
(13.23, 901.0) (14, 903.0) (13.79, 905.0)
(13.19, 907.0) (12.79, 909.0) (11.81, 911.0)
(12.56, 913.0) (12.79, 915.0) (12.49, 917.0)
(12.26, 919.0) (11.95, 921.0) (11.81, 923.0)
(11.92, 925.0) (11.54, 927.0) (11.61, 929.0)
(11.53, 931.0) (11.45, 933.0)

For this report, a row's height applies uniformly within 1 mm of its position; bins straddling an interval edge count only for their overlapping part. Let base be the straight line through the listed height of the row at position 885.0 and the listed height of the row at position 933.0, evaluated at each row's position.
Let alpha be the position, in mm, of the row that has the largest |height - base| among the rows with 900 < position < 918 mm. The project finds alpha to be 903.0 mm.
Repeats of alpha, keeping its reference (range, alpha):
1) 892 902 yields 901.0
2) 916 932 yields 917.0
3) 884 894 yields 887.0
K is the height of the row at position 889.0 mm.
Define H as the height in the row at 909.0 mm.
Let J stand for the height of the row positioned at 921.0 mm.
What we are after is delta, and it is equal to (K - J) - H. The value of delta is -11.0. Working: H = 12.79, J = 11.95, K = 13.76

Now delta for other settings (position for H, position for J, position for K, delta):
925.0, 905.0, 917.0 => -13.2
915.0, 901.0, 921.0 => -14.1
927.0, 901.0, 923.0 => -13.0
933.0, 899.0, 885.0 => -11.2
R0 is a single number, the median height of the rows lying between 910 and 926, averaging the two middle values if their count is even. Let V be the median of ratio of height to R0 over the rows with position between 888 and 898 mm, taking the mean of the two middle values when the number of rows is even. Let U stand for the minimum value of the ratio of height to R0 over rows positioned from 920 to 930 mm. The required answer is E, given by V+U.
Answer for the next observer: 2.04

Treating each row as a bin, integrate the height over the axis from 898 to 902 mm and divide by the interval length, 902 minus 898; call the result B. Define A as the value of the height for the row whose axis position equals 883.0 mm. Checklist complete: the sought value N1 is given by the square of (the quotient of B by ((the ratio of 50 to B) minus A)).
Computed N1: 1.81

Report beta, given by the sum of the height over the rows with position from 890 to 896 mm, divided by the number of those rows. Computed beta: 13.2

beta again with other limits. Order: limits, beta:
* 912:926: 12.3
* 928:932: 11.6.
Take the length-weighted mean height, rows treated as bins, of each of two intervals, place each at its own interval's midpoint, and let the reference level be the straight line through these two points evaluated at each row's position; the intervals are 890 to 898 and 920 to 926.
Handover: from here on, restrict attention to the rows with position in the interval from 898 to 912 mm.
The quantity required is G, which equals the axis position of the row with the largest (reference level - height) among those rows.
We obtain 911.0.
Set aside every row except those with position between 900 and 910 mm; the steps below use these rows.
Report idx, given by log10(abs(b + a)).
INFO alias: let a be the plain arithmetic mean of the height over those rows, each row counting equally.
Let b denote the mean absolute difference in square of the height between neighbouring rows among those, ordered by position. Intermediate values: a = 13.4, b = 13.3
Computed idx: 1.43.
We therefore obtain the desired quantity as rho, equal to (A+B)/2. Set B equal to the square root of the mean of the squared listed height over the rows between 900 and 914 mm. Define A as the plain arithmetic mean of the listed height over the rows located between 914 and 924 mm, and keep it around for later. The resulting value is 12.67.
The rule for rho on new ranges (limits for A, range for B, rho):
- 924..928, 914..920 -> 12.12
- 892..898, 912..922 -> 12.73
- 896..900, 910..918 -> 12.83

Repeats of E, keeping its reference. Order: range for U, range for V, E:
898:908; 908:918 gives 2.13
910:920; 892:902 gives 2.07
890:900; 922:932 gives 2.03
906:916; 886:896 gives 2.10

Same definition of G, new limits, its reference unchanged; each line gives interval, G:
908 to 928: 911.0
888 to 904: 893.0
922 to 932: 927.0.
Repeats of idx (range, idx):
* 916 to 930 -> 1.23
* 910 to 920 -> 1.34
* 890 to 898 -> 1.33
